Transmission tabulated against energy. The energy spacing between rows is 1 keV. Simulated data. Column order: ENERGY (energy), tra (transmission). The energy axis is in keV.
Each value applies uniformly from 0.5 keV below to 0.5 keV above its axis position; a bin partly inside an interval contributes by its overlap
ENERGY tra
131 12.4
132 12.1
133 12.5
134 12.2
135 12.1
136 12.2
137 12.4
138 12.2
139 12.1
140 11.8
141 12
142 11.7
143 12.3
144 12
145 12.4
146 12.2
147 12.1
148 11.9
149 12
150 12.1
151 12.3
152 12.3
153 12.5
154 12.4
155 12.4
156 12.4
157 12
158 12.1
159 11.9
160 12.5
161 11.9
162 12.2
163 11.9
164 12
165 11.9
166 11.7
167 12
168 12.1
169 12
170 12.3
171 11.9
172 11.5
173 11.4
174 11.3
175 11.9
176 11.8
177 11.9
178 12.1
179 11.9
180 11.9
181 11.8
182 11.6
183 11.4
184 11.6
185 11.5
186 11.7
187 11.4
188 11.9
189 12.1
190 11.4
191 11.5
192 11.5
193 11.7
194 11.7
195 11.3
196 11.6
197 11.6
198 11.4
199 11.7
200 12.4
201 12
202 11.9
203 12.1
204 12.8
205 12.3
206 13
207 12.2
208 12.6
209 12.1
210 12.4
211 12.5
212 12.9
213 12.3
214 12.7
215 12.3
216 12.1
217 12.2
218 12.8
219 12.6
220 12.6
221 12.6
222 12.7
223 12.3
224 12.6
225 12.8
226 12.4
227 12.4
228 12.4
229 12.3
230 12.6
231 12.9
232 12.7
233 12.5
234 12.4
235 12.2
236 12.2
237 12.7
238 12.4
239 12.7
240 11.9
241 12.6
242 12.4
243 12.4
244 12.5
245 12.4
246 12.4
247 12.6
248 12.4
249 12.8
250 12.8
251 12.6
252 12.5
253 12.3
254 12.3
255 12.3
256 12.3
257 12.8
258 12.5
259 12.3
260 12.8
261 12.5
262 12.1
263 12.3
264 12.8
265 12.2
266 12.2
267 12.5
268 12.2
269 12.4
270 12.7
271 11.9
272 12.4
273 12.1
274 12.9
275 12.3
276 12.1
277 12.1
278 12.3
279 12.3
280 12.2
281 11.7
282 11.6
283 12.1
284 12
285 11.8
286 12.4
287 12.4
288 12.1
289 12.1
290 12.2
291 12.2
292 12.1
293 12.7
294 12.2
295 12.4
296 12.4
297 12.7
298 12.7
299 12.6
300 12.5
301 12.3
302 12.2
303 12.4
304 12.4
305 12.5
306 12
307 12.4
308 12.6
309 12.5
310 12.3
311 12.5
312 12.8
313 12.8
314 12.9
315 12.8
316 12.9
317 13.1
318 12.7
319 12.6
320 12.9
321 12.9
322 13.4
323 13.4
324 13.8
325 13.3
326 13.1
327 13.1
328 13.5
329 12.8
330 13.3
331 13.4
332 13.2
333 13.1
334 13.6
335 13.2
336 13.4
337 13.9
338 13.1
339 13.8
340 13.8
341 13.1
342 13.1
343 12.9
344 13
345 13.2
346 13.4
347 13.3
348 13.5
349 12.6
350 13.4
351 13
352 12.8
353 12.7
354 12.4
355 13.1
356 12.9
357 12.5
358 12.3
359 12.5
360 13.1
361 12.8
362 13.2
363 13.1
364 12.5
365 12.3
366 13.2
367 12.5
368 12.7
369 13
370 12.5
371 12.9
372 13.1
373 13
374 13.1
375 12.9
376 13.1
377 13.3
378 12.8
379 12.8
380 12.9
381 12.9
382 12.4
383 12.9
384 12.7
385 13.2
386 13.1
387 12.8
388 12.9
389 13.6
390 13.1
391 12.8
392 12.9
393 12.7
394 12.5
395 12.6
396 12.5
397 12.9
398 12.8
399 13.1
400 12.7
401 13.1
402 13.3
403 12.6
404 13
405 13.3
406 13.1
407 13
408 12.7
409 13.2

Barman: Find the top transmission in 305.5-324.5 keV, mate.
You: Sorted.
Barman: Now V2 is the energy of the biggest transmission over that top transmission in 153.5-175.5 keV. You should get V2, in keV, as 160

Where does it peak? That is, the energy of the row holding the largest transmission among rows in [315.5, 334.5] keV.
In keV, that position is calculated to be 324 keV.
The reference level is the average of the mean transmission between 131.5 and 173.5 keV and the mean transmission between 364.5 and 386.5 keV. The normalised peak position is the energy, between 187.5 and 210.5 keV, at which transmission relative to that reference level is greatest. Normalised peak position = 206 keV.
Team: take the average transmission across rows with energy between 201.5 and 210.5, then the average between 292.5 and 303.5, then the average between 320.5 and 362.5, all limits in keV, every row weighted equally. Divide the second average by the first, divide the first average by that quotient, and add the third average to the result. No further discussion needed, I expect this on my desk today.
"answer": 25.4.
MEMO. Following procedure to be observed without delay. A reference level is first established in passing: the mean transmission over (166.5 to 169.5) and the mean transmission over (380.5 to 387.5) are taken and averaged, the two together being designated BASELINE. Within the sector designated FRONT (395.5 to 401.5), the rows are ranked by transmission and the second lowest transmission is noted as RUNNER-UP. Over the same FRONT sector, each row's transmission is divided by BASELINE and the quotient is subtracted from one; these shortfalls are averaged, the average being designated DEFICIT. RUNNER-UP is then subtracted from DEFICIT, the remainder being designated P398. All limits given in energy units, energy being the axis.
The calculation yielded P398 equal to -12.7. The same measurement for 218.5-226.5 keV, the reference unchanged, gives -12.4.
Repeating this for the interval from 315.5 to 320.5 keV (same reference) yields -12.7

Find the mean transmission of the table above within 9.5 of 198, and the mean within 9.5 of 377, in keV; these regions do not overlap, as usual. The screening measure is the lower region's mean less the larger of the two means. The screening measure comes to -1.0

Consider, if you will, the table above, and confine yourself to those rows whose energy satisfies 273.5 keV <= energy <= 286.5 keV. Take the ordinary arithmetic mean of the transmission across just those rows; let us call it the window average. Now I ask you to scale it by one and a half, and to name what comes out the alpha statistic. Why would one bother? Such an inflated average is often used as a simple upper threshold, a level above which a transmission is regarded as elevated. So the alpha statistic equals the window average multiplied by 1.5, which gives 18.2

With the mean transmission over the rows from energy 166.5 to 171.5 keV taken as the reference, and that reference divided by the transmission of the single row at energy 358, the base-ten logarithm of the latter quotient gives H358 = -0.0086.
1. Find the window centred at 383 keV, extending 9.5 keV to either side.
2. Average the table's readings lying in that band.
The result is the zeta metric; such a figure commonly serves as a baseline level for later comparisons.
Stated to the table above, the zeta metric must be 13.0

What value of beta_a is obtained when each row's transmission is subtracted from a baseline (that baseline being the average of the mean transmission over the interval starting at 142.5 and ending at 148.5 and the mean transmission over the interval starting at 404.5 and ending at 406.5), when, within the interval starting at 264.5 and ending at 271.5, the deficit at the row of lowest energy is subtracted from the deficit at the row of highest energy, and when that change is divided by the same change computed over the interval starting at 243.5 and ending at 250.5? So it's -1.0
